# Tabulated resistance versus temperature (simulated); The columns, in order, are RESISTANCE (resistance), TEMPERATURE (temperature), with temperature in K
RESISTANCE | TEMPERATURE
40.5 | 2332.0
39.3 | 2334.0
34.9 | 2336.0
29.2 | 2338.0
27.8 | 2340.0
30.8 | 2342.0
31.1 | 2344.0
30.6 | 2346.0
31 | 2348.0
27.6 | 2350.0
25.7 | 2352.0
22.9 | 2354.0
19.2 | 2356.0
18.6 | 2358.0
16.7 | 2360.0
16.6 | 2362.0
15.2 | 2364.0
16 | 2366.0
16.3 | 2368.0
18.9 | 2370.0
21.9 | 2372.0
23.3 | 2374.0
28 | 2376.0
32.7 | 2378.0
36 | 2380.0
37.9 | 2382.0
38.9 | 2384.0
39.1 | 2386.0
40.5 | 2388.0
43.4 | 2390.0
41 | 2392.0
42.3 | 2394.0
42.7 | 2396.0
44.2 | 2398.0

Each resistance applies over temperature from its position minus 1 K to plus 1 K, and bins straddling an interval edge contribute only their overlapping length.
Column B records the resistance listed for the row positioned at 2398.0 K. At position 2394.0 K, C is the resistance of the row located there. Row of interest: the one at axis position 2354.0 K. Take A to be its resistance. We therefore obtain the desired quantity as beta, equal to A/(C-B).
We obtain -12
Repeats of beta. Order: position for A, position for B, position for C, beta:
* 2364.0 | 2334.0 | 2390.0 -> 4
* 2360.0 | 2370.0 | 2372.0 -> 6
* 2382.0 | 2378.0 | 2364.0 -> -2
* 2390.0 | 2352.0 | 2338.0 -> 12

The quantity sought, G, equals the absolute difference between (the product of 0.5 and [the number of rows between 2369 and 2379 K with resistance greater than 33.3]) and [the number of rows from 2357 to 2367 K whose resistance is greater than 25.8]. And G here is 0.0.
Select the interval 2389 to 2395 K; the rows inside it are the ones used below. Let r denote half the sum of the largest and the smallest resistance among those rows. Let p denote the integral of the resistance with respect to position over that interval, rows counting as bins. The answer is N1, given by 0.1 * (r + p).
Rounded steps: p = 253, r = 42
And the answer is 30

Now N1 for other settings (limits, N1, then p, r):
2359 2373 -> 26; 243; 19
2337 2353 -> 50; 468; 28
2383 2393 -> 45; 406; 41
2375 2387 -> 46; 425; 34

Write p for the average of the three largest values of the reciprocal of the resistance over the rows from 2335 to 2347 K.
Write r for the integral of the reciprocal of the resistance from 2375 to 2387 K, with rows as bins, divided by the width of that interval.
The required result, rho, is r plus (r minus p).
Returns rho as 0.023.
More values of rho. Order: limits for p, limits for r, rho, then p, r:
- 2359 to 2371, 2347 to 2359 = 0.022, 0.063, 0.043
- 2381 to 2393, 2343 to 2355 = 0.046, 0.026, 0.036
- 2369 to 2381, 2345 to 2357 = 0.031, 0.047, 0.039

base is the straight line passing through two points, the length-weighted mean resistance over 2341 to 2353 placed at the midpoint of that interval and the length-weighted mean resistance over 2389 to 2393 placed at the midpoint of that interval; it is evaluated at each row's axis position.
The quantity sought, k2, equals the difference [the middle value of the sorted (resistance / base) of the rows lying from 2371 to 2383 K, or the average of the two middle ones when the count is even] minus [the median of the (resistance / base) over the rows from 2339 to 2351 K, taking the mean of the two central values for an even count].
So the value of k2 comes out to -0.3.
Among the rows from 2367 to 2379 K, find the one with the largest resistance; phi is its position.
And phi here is 2378.0 K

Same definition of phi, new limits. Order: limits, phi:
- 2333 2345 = 2334.0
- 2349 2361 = 2350.0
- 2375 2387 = 2386.0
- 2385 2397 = 2390.0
